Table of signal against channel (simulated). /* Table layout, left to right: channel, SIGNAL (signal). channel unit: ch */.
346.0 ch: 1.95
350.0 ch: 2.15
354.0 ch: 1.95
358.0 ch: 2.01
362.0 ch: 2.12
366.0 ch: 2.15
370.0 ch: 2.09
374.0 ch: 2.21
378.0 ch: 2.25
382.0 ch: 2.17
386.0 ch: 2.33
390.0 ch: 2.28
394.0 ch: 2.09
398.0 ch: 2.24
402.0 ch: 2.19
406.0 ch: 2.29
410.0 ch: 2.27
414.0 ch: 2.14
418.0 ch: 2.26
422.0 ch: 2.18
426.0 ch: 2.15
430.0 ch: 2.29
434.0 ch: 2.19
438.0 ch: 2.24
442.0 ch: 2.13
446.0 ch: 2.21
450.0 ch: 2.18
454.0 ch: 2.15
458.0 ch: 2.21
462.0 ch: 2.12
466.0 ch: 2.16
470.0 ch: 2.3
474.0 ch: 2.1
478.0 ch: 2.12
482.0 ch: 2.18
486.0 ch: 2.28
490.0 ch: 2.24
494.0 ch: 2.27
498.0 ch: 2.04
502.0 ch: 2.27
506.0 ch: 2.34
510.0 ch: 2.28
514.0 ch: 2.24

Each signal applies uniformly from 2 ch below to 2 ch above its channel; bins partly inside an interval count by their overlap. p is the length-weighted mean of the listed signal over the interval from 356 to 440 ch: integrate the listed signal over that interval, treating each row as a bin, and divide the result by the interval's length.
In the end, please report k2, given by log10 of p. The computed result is 0.342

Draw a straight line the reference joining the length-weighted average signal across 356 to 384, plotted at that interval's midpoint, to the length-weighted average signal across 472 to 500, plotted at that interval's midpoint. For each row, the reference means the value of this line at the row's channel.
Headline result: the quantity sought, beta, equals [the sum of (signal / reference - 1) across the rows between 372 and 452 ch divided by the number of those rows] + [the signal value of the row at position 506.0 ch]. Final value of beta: 2.37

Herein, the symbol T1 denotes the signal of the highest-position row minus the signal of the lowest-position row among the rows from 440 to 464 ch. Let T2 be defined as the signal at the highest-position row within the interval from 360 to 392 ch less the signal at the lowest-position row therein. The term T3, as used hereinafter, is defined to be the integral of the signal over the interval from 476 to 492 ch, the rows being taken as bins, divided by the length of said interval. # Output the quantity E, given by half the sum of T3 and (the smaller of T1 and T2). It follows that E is 1.10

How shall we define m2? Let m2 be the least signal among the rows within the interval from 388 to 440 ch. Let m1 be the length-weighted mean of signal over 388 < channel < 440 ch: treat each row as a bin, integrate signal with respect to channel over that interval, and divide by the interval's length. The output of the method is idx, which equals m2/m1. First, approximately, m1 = 2.22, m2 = 2.09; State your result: 0.943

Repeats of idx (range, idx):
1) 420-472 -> 0.967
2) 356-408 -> 0.919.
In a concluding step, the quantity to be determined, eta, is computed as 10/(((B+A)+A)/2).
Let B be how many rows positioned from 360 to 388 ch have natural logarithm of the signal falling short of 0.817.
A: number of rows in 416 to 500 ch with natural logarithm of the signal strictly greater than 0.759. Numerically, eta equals 0.5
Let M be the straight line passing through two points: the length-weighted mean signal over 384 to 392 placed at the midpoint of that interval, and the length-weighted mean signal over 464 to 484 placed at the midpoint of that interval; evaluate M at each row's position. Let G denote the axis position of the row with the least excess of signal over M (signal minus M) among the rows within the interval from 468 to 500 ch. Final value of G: 498.0 ch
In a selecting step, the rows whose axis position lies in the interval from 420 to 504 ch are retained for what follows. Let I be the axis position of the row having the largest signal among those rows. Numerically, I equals 470.0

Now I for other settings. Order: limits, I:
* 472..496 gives 486.0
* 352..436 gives 386.0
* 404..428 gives 406.0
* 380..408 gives 386.0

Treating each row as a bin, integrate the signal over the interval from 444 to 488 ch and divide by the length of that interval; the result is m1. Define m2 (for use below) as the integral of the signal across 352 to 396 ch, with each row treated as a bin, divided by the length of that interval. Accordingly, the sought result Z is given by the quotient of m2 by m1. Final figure 0.99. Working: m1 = 2.18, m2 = 2.15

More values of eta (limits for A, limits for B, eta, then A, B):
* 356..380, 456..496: 1.5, 3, 7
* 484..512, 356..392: 1.1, 6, 7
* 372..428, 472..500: 0.6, 13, 5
